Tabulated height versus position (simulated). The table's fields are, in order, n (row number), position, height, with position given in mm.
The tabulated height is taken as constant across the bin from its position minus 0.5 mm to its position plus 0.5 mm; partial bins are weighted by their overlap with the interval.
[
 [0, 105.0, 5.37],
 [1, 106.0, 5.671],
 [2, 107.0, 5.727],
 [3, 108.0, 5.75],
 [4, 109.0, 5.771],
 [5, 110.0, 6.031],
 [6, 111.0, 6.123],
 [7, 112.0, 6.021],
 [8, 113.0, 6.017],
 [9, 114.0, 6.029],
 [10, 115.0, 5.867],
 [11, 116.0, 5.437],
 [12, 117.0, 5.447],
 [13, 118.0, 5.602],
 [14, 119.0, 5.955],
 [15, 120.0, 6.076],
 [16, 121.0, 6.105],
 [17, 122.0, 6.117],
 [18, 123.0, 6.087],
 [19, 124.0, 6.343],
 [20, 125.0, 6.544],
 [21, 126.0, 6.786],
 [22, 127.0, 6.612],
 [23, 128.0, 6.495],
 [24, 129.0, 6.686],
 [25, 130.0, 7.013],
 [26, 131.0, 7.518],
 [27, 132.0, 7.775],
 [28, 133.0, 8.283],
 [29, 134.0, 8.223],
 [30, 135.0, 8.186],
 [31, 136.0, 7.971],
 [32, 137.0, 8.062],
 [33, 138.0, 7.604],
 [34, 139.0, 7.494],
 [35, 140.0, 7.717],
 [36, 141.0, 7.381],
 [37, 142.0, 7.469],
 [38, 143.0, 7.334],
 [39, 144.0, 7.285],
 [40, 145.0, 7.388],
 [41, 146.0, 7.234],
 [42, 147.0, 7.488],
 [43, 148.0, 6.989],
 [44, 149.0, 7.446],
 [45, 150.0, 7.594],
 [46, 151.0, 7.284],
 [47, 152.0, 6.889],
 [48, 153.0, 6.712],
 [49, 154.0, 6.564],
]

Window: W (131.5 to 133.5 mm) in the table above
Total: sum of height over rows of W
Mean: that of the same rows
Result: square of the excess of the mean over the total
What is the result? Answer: 64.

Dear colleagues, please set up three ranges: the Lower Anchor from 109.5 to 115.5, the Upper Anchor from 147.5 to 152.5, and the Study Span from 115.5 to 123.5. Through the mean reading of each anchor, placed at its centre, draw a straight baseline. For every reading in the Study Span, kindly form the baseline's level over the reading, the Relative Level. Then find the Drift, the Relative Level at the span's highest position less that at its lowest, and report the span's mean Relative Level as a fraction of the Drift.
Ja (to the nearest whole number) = -13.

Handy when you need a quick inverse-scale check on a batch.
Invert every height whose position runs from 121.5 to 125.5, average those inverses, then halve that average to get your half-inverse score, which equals 0.080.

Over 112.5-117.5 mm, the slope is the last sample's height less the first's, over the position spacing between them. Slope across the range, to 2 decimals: -0.14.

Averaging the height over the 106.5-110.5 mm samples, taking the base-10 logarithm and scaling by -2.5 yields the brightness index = -1.91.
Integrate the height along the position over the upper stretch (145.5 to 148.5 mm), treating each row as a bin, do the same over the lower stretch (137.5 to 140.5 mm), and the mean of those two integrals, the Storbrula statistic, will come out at 22.3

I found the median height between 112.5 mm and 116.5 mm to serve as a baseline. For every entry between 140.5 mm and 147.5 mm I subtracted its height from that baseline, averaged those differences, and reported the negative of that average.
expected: 1.4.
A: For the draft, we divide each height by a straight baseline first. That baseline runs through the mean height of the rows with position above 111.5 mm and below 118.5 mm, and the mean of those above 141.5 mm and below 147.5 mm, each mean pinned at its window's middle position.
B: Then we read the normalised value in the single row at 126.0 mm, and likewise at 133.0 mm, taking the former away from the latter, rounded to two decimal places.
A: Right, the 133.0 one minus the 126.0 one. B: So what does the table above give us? 0.16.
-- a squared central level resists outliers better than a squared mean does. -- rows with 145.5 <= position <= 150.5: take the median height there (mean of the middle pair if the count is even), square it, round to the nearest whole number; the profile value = 55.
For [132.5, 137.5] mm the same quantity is 67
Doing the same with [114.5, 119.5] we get 31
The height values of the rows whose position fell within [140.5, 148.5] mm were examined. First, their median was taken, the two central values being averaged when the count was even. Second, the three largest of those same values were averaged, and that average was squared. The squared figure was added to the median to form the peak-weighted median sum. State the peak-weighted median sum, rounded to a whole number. 63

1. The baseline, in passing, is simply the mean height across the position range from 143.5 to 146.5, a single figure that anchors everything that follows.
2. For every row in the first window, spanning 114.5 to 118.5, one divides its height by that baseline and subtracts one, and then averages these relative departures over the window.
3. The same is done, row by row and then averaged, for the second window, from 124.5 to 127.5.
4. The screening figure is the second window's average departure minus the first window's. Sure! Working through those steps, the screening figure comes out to 0.15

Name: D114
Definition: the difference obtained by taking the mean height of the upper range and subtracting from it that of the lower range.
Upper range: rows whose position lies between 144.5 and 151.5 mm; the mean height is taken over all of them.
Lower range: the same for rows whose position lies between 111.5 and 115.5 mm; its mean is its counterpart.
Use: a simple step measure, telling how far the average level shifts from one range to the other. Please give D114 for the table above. 1.4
